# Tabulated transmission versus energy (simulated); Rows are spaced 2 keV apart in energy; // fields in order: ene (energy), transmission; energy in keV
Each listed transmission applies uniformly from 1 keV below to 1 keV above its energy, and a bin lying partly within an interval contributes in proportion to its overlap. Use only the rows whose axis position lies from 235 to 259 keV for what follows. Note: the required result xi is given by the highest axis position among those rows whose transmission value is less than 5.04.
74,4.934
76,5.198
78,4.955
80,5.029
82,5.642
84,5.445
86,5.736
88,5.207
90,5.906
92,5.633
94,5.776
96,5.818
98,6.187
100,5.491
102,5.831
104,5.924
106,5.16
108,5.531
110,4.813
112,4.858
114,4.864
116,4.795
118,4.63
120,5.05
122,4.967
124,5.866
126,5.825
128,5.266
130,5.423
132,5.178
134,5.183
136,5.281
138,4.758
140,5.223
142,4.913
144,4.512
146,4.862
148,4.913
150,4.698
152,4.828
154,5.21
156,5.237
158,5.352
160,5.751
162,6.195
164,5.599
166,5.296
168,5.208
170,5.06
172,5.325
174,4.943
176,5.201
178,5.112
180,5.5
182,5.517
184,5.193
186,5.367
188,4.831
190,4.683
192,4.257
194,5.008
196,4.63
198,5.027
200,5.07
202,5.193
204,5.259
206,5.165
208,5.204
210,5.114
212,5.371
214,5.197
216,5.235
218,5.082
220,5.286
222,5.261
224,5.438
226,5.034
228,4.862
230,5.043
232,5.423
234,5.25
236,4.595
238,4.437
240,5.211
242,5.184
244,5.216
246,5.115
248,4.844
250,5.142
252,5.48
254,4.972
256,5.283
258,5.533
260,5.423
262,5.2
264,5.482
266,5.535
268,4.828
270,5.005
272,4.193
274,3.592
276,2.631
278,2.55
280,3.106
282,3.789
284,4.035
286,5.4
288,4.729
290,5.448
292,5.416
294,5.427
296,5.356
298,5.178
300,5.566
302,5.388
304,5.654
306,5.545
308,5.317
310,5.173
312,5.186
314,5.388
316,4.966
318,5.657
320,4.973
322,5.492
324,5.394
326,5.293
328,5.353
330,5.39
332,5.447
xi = 254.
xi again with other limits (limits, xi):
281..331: 320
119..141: 138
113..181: 174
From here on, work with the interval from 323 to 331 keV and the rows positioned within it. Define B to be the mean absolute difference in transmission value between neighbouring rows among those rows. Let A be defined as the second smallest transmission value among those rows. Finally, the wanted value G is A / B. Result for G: 81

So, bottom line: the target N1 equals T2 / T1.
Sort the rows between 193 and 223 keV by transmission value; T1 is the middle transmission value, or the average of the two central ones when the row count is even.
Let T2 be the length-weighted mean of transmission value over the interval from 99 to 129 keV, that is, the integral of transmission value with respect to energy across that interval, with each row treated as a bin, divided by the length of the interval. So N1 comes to 1.01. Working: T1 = 5.19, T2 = 5.26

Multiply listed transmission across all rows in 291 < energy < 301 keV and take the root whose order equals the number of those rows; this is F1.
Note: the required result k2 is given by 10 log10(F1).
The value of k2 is 7.31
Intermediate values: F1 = 5.39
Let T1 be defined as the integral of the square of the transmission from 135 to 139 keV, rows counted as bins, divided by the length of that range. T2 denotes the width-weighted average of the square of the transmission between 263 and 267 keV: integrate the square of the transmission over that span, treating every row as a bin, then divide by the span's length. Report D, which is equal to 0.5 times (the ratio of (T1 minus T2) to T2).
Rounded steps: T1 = 25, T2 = 30.3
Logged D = -0.08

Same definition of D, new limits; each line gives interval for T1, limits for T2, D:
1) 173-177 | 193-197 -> 0.05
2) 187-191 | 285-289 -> -0.06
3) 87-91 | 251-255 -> 0.07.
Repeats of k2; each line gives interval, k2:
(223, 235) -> 7.14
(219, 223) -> 7.22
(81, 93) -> 7.47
